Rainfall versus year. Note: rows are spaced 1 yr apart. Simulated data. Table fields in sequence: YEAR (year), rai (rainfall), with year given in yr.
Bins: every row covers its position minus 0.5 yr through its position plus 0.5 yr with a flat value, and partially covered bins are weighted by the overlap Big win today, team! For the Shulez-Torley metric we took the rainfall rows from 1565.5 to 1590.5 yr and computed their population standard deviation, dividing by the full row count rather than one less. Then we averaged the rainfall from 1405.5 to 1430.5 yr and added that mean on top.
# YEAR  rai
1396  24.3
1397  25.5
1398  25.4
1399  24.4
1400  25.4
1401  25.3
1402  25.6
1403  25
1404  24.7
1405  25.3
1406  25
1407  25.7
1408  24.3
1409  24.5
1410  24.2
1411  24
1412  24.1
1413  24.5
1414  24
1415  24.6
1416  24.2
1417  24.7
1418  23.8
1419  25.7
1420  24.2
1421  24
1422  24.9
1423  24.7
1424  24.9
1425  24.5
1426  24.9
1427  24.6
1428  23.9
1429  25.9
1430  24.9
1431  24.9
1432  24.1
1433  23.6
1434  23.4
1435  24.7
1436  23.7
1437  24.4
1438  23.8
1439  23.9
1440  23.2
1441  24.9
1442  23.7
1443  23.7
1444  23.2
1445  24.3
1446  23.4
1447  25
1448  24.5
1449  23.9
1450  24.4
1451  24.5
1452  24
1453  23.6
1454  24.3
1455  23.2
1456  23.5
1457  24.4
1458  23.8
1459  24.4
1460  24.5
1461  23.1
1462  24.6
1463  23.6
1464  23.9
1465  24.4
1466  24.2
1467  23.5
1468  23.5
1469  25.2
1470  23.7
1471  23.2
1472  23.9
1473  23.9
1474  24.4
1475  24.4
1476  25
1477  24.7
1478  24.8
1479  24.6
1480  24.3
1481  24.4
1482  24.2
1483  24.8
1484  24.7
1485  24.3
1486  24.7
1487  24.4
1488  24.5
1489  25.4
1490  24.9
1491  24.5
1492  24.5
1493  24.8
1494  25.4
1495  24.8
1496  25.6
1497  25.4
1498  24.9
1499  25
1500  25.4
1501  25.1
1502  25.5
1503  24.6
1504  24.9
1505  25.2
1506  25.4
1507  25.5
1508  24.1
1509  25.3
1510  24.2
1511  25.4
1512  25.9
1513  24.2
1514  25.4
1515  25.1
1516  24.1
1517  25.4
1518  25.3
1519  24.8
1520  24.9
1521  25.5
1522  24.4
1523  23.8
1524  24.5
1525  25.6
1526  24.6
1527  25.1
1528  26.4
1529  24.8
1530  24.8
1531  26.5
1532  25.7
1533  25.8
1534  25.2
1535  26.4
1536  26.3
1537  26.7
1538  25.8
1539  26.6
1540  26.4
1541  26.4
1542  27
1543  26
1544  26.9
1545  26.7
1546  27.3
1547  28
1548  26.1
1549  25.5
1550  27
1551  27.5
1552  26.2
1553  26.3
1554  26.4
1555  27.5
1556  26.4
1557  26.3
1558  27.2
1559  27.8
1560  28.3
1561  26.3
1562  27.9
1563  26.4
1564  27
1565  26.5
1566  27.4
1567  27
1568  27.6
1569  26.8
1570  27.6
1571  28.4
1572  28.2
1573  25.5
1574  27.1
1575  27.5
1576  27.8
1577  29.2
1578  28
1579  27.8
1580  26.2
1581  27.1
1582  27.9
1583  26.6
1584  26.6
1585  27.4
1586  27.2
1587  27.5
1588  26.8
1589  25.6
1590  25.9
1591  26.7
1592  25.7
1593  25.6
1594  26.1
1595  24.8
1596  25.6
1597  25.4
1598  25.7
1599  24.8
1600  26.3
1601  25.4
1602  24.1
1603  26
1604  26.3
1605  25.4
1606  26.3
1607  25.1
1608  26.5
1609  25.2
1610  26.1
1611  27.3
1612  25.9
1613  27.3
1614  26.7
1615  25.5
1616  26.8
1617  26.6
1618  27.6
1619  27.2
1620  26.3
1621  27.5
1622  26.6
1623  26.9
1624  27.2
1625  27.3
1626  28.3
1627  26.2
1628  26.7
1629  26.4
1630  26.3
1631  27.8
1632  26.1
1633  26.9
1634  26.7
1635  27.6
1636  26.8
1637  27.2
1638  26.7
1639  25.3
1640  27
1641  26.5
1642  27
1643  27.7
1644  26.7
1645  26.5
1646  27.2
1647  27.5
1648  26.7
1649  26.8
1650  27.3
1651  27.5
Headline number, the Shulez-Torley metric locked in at 25.4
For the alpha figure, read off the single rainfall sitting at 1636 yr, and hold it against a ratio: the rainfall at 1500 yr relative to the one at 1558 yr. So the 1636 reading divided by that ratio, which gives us 28.7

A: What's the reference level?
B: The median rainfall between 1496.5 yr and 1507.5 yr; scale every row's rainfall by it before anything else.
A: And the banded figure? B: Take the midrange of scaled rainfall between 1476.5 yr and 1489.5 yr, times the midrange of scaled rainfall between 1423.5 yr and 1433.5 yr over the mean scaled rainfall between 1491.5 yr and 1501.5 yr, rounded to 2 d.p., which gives 0.97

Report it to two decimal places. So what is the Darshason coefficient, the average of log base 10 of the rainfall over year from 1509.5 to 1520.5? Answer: 1.40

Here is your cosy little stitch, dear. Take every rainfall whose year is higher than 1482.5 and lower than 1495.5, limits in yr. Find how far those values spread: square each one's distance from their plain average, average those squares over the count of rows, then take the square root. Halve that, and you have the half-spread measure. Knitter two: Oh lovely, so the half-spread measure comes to 0.164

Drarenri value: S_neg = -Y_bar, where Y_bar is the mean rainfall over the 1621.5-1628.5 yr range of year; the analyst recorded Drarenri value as -27.0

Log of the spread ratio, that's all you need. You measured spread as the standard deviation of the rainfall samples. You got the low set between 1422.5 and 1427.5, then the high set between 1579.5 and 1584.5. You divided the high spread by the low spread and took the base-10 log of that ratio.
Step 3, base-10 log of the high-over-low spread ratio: 0.56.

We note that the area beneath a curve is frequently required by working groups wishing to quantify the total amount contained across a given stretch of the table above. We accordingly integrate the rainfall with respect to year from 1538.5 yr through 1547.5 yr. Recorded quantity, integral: 241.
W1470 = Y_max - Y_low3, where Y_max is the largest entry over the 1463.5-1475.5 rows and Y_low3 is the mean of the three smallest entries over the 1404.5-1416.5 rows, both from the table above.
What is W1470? 1.2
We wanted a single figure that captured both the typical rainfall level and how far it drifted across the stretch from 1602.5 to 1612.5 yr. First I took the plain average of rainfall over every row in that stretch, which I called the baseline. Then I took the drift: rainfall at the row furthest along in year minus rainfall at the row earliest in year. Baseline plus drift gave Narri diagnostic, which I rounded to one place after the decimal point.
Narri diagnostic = 25.9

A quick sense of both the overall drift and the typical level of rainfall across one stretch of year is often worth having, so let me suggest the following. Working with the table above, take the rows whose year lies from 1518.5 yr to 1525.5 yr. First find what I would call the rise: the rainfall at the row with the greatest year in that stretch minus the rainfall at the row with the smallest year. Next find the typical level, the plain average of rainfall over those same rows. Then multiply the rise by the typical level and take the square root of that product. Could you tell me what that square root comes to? 4.5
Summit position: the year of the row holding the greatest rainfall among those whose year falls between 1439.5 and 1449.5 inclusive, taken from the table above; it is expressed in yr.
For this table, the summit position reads 1447 yr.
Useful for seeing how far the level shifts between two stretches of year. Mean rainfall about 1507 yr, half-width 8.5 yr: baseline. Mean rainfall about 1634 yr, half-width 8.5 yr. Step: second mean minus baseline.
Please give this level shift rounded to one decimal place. 1.7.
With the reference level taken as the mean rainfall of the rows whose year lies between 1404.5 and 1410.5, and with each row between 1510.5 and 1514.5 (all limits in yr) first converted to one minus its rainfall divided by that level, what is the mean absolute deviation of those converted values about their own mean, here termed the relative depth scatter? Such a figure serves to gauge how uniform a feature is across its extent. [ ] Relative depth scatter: 0.021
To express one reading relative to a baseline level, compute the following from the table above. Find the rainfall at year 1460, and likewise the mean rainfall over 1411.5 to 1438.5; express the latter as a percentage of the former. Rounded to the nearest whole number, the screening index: 100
